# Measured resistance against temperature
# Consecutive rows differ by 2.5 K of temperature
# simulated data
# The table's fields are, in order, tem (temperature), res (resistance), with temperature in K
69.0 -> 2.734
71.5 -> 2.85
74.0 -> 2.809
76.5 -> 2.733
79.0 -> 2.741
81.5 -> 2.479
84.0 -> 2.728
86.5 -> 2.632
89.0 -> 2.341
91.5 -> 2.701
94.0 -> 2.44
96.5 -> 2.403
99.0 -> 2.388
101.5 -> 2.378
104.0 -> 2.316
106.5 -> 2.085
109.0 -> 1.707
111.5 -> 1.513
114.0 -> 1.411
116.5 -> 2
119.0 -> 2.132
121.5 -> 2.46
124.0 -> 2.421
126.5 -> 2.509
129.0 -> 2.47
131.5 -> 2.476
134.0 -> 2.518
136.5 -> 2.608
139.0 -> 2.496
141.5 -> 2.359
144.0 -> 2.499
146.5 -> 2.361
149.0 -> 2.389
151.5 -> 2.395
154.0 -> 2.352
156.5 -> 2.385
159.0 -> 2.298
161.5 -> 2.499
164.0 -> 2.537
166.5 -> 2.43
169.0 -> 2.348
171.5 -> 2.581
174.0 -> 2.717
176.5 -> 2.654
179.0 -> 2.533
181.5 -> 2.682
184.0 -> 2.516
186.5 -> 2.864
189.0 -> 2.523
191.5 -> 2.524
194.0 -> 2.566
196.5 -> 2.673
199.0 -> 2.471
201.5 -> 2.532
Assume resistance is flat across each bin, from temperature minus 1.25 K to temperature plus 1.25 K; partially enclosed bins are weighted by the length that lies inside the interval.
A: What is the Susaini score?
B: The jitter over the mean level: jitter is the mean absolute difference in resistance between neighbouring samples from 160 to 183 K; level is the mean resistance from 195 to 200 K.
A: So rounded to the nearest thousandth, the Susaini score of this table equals 0.045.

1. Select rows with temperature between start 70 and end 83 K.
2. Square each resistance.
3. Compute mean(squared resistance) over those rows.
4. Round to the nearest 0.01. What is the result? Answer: 7.43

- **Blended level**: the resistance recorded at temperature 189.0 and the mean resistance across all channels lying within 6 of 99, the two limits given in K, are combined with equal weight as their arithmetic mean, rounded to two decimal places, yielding 2.45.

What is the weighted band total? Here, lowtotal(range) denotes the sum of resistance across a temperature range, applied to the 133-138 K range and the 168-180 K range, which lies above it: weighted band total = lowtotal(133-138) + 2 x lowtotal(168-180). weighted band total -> 31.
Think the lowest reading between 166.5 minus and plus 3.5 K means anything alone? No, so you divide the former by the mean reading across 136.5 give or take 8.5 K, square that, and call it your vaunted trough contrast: 0.89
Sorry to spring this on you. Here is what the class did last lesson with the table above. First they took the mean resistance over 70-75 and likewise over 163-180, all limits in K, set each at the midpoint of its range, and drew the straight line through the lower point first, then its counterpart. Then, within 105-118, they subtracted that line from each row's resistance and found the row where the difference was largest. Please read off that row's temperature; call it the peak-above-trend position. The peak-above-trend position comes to 106.5 K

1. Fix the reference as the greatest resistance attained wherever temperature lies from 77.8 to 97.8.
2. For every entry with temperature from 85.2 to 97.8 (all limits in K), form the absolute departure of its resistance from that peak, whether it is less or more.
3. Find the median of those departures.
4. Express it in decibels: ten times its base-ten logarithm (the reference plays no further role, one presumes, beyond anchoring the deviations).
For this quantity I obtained -5.2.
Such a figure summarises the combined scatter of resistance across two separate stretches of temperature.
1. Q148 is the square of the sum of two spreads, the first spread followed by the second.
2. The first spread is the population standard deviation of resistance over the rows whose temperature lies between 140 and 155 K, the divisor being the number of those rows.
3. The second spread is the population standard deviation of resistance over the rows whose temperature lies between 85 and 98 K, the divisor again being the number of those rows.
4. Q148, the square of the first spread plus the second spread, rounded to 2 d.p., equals 0.04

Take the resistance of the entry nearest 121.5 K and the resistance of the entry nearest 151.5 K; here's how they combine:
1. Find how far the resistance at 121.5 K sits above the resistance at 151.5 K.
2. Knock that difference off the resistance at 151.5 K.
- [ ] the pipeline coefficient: 2.33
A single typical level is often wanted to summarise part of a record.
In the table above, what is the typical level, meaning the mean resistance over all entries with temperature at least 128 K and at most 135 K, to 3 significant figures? 2.49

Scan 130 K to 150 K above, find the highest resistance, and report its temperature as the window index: 136.5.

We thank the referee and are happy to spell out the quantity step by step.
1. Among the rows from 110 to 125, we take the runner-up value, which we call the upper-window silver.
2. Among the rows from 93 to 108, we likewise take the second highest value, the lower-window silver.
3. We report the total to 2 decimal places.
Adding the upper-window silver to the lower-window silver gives 4.82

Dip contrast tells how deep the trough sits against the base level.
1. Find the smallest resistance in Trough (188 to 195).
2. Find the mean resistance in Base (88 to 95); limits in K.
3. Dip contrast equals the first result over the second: 1.01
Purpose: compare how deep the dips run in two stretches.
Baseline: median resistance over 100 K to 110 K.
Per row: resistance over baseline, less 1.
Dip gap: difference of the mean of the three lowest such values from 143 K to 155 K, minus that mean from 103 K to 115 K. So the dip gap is 0.37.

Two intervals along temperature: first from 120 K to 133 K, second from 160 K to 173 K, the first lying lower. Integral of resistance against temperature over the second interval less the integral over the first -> 0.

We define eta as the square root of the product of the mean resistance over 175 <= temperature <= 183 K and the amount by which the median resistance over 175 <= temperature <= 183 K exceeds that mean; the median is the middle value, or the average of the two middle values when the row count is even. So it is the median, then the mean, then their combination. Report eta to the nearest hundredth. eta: 0.29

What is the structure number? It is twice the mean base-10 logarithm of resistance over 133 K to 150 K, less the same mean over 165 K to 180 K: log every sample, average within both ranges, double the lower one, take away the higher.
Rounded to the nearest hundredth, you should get 0.38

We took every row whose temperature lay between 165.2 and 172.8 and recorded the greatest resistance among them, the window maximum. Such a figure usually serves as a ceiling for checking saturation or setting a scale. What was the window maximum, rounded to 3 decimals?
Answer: 2.581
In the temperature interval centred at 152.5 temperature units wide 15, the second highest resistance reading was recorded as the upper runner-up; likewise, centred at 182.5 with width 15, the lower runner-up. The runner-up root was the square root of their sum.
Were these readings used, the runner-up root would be 2.25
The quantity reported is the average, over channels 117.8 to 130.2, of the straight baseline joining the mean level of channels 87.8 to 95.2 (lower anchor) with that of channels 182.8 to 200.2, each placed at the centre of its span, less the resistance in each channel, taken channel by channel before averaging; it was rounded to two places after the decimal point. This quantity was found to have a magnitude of 0.13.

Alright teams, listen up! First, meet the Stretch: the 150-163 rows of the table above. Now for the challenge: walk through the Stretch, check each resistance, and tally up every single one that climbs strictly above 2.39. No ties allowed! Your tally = 2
